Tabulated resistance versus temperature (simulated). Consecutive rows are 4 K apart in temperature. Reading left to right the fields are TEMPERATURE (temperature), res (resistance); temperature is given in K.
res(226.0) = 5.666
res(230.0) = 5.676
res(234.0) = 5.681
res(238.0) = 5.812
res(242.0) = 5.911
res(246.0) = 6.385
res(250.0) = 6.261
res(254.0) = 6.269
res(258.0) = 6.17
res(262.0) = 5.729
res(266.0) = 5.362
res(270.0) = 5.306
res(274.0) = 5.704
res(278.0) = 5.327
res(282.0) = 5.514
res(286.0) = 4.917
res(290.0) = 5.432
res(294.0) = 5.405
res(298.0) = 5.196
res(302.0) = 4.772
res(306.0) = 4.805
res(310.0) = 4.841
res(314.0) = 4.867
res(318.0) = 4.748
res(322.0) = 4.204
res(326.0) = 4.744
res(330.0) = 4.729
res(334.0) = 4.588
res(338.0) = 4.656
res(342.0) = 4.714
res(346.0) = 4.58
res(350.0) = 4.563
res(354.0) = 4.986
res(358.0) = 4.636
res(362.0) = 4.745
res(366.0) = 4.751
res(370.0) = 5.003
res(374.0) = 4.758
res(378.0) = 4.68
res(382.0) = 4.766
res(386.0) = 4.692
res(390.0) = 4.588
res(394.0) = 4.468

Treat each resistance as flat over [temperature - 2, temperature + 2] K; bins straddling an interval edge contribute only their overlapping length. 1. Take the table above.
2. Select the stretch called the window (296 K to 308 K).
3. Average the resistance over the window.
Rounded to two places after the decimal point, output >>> 4.92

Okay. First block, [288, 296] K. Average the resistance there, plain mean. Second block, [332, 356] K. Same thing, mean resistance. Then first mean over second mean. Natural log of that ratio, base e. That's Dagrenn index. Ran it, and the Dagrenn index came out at 0.15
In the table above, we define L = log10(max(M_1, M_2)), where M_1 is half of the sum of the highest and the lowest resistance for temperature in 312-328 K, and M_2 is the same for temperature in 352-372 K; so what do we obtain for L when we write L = 0.683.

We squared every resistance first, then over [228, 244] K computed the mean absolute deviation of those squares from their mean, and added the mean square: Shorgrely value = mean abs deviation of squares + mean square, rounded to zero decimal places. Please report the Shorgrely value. 34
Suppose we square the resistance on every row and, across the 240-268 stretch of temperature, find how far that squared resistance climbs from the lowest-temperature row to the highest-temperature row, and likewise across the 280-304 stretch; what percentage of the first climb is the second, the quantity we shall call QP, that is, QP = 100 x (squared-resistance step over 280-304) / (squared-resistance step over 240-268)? 123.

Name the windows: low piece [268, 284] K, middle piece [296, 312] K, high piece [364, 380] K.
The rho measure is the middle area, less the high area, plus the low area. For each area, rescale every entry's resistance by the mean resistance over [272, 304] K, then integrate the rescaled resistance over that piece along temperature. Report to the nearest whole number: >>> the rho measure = 17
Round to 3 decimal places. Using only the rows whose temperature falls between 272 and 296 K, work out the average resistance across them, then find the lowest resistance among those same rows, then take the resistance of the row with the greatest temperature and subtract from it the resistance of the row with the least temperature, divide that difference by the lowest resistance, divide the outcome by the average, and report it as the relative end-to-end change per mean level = -0.011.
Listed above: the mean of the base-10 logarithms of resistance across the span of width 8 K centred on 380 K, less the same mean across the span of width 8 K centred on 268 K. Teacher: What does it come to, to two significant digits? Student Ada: -0.053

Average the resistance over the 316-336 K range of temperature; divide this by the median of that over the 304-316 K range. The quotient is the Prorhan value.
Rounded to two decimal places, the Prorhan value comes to 0.95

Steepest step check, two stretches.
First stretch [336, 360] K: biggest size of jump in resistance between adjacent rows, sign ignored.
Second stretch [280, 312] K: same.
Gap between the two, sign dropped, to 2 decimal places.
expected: 0.17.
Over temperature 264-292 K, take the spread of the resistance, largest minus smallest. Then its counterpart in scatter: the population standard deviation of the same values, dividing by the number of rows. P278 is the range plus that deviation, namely 1.0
